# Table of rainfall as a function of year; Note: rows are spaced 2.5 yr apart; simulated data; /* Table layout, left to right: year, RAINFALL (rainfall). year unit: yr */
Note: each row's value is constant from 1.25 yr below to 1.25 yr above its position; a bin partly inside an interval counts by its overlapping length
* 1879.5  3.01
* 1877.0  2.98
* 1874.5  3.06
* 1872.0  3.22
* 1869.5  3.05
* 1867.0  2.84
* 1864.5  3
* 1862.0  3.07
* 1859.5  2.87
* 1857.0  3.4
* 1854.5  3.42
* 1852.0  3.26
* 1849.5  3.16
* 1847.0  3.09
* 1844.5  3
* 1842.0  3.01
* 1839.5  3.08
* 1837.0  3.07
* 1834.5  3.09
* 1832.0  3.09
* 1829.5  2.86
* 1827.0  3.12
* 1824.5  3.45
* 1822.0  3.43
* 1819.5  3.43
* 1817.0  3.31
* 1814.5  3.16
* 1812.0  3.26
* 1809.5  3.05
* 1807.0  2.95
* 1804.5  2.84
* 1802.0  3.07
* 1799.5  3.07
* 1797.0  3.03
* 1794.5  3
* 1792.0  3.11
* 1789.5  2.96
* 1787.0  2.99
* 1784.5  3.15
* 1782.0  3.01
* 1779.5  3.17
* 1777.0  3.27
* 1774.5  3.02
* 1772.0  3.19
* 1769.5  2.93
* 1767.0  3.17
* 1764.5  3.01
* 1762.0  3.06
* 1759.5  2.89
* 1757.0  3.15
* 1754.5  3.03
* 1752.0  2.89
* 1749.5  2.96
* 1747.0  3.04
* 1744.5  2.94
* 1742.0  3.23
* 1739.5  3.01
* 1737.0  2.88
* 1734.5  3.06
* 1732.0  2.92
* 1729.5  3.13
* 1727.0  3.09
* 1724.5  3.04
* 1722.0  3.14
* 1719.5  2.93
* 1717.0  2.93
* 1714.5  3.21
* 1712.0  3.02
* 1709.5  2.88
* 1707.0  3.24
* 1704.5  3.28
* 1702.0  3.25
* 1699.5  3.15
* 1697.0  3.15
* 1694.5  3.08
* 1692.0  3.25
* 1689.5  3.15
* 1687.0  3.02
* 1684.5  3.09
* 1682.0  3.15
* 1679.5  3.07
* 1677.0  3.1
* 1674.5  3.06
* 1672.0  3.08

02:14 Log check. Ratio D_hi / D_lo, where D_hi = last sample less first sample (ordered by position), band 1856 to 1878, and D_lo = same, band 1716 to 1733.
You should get 42.0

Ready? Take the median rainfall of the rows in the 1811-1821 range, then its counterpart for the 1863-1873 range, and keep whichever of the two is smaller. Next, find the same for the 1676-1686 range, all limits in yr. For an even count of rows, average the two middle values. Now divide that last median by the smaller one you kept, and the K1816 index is 1.02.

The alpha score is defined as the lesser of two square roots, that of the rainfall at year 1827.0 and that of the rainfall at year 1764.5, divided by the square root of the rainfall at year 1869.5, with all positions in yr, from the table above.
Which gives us 0.99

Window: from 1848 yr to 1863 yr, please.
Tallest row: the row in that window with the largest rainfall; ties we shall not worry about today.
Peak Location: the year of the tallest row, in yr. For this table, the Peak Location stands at 1854.5 yr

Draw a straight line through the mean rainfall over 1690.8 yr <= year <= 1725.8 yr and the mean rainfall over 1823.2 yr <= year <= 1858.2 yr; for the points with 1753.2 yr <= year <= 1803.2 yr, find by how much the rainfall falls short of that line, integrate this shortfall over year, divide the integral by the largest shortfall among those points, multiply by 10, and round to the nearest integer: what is 143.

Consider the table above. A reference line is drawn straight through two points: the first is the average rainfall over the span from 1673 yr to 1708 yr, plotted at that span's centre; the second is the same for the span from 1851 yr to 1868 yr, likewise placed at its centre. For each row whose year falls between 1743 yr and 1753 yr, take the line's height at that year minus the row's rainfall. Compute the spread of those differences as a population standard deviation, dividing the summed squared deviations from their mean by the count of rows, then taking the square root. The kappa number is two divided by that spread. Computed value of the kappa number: 37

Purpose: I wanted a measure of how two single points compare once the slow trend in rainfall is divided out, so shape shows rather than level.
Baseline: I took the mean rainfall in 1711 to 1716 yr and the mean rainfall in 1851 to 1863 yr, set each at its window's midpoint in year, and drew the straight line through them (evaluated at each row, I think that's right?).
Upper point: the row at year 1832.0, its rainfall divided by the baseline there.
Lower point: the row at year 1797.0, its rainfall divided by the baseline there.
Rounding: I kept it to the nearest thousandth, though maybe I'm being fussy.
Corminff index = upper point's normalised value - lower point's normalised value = 0.012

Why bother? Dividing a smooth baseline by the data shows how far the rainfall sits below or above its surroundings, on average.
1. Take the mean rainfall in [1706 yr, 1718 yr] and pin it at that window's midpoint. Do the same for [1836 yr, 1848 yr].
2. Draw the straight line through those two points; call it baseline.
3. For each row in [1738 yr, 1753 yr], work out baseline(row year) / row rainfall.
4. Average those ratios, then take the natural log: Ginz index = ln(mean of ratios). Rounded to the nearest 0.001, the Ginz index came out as 0.015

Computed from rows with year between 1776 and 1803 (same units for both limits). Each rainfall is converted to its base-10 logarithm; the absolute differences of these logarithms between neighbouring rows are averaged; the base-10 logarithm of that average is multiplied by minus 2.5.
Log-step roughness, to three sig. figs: 4.72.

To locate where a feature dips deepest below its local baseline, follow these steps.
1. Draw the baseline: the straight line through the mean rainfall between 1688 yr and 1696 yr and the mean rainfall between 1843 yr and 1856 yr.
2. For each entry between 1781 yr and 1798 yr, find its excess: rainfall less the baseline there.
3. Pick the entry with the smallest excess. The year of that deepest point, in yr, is 1789.5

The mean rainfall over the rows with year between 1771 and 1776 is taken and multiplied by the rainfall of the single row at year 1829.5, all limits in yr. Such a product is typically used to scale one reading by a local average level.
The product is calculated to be 8.9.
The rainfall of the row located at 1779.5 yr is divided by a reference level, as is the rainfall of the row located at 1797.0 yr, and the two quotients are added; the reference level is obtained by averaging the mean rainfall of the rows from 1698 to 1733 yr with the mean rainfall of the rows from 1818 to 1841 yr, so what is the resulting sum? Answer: 1.98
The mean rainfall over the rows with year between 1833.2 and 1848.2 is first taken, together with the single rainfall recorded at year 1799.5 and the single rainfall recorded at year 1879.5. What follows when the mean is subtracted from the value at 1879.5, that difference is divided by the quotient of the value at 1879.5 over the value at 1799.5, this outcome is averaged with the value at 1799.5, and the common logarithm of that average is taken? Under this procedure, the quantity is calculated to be 0.179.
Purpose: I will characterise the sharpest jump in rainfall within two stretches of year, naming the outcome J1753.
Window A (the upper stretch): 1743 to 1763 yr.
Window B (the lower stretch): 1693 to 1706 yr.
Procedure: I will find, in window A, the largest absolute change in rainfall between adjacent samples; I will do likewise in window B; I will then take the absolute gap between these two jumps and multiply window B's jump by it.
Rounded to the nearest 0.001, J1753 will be 0.016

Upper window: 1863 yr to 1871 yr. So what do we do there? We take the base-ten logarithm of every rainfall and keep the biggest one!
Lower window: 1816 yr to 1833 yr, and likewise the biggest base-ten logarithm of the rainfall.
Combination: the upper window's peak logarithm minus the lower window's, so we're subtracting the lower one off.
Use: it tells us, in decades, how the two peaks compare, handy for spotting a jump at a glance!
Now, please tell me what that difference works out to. -0.05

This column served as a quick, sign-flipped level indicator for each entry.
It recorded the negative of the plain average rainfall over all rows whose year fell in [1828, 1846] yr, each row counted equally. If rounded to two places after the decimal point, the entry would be -3.03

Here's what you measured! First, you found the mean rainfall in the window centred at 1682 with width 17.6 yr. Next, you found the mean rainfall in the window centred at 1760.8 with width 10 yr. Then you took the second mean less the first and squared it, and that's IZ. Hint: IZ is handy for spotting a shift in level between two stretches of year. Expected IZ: 0.004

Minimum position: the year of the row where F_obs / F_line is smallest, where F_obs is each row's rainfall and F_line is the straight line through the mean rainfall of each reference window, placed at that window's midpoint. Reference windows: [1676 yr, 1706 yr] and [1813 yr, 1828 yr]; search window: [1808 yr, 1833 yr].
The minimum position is 1829.5 yr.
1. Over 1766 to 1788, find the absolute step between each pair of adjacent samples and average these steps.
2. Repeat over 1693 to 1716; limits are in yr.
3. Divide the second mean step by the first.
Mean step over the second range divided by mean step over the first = 0.63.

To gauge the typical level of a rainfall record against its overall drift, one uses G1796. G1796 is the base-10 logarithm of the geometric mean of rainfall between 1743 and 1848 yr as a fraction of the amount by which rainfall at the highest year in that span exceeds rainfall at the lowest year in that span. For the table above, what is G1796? 1.31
